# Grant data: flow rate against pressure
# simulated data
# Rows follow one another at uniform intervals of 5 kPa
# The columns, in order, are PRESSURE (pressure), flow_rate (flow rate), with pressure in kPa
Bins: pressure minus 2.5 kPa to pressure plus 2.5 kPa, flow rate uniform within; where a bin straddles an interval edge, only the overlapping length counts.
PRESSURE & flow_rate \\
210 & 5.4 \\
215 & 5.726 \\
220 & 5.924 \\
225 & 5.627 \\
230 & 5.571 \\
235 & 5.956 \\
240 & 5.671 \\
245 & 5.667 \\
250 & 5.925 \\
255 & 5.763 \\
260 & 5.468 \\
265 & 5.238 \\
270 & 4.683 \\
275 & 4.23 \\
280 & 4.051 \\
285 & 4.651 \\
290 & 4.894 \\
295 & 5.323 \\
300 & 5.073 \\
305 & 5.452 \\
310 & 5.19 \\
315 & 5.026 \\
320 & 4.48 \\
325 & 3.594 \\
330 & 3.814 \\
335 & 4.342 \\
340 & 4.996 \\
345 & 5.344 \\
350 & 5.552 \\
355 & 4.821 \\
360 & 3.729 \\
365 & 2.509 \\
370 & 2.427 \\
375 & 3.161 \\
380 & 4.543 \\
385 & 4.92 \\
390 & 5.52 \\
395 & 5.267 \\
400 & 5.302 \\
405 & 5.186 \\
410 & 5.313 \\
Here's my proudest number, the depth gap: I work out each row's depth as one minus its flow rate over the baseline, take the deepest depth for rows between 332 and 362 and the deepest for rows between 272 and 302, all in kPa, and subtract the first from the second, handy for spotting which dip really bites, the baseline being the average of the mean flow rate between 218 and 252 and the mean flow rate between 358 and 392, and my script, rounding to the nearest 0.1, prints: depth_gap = -0.1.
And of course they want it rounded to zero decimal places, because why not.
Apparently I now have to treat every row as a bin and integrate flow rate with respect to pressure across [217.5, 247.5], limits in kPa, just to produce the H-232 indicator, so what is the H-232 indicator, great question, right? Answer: 172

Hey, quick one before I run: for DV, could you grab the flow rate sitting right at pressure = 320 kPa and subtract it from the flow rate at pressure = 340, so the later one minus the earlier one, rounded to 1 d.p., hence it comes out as 0.5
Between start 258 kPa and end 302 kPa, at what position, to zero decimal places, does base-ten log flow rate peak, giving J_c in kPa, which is 260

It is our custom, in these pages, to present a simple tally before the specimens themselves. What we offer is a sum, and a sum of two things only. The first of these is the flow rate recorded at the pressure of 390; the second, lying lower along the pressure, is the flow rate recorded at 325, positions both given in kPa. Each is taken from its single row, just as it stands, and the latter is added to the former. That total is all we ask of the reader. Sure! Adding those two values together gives 9.1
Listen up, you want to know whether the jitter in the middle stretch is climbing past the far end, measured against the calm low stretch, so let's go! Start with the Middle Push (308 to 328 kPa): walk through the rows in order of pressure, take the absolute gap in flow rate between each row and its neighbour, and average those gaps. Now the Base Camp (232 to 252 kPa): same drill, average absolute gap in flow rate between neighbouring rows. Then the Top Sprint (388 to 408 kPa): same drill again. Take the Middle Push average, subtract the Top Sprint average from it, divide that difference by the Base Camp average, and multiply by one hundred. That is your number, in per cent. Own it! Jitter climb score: 218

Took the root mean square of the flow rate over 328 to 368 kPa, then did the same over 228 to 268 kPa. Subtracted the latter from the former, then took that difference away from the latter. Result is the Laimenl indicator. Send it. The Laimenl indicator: 6.8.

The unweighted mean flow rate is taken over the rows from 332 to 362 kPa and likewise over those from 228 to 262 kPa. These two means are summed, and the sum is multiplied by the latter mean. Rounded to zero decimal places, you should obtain 60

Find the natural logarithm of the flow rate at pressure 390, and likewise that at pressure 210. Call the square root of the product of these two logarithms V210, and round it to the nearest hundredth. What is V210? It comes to 1.70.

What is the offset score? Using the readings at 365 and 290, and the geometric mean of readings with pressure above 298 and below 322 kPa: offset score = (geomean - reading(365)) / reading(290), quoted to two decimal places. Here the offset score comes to 0.52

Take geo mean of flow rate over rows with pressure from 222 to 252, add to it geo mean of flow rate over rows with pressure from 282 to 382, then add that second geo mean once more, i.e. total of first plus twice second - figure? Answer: 14.4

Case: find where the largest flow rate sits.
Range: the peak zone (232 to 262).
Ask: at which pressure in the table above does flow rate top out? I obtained 235 kPa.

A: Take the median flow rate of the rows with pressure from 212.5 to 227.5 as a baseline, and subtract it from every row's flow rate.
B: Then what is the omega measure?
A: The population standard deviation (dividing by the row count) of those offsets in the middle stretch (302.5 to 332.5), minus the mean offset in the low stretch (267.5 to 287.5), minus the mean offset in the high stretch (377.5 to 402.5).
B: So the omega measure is 2.6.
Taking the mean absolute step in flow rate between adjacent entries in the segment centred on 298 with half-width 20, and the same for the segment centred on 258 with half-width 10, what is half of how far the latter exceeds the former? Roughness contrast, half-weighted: -0.05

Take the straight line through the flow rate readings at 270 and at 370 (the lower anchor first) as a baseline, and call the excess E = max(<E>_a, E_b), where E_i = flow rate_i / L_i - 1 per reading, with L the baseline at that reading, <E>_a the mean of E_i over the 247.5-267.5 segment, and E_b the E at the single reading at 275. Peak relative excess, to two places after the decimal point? 0.13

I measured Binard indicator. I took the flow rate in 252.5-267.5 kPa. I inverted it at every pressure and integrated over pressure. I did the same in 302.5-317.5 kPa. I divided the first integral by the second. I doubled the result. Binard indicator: 1.9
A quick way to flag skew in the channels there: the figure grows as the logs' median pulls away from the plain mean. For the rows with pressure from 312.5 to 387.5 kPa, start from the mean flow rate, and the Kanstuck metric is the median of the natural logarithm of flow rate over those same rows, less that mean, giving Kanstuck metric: -2.7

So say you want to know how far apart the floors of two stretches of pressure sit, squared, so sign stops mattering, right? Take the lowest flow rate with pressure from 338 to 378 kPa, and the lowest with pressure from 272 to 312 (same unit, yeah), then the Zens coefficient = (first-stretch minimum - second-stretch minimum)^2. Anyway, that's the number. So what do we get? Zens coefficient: 2.6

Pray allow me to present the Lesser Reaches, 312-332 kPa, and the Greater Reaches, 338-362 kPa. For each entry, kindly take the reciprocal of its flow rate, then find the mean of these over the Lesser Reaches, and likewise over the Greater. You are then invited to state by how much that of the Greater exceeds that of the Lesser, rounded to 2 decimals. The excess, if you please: -0.03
